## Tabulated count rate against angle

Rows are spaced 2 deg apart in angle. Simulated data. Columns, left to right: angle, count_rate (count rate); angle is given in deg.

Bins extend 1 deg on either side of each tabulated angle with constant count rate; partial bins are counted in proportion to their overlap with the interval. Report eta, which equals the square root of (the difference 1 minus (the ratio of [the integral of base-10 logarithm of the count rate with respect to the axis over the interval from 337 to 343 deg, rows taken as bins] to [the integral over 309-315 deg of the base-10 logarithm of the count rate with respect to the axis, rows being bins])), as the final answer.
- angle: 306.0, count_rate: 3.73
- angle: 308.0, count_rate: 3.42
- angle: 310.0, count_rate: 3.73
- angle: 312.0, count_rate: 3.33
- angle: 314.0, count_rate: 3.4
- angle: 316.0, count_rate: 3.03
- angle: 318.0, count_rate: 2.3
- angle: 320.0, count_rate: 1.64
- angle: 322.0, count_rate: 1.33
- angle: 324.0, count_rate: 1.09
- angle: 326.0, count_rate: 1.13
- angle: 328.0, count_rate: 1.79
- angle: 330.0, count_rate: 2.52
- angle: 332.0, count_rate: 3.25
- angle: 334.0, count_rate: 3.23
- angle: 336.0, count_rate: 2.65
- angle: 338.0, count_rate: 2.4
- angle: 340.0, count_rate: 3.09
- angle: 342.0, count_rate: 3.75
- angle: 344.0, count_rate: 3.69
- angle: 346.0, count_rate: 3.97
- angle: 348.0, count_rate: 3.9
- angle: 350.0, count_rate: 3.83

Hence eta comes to 0.3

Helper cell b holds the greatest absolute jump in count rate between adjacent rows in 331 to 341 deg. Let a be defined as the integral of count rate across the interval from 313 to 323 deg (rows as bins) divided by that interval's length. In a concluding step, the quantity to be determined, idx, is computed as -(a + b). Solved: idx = -3.03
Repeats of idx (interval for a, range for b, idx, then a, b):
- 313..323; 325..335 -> -3.07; 2.34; 0.73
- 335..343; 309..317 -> -3.37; 2.97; 0.40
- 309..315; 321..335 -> -4.22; 3.49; 0.73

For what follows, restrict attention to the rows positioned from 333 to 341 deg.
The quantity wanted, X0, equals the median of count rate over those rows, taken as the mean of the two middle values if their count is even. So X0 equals 2.9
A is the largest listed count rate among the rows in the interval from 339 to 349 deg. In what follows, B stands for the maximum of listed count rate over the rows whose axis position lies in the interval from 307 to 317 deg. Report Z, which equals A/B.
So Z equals 1.06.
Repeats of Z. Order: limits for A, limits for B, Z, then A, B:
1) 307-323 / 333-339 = 1.15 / 3.73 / 3.23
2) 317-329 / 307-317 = 0.62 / 2.3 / 3.73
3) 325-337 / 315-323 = 1.07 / 3.25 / 3.03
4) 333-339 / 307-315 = 0.87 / 3.23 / 3.73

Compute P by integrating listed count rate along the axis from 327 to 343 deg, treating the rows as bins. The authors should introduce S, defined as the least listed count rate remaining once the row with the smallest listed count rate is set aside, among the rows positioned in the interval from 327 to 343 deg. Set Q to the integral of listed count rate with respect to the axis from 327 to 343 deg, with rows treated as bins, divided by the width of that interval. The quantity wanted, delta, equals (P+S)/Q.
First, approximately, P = 45.4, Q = 2.8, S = 2.4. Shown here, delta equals 16.8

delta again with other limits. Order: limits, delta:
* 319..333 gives 14.6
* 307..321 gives 14.8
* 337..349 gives 12.9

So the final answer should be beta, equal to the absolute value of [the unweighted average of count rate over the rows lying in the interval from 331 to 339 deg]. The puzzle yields 2.9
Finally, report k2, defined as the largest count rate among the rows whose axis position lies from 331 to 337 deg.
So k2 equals 3.25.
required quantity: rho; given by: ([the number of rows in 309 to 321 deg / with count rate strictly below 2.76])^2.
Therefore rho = 4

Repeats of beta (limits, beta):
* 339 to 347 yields 3.6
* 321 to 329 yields 1.3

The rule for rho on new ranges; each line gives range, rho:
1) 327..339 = 16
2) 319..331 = 36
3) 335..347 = 4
